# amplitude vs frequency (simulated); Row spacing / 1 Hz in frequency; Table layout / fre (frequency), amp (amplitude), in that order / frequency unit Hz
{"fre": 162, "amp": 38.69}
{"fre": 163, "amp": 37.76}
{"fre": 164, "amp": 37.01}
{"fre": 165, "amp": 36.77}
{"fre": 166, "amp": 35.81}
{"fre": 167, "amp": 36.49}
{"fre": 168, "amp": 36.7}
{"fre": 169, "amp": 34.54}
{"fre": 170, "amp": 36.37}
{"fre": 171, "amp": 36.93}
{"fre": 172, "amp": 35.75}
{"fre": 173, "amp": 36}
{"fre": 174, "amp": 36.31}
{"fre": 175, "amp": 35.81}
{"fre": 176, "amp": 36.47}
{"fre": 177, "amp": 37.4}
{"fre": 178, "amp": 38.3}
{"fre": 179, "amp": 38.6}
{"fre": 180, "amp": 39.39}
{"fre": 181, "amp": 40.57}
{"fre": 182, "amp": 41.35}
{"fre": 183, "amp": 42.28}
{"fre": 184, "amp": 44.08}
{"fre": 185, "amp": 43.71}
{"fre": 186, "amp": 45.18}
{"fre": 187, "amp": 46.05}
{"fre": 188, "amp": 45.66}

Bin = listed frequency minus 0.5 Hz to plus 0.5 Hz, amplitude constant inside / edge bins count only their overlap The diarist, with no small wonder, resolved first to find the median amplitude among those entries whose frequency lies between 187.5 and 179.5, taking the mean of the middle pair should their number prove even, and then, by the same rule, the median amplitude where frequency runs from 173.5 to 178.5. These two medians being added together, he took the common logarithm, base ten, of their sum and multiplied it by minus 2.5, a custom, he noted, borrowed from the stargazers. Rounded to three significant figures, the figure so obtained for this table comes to -4.75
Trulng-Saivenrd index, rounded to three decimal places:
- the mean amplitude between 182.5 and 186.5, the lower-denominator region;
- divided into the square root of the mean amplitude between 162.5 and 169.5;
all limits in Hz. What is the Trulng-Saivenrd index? 0.138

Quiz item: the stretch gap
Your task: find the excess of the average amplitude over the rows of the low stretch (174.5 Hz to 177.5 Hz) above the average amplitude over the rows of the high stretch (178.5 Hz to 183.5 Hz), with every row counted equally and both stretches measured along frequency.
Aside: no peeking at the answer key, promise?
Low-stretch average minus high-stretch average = -3.9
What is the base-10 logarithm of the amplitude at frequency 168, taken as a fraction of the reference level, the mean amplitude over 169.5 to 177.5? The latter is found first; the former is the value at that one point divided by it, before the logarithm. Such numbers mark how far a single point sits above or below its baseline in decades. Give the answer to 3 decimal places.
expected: 0.004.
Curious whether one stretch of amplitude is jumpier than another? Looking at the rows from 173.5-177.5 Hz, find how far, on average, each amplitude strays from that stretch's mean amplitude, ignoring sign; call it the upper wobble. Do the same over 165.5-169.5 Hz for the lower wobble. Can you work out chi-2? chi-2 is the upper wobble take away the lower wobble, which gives -0.3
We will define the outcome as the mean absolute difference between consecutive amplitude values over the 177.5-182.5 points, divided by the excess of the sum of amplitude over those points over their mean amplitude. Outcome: 0.0048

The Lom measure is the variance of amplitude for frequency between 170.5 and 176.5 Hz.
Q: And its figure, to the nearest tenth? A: 0.2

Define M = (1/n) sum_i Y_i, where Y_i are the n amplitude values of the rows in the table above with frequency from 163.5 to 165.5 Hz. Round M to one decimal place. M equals 36.9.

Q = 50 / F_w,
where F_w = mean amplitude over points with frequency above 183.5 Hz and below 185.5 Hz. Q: 1.14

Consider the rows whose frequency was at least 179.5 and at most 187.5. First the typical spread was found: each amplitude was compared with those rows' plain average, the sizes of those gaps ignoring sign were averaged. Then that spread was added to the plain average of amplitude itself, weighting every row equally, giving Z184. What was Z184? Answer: 44.8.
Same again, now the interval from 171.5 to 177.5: 36.7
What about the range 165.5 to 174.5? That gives 36.6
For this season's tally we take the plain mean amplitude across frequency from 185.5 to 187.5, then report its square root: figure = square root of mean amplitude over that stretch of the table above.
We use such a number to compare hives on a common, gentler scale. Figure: 6.8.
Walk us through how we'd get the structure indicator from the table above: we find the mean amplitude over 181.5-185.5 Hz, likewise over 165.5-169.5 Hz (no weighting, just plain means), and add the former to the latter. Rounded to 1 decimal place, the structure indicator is 78.7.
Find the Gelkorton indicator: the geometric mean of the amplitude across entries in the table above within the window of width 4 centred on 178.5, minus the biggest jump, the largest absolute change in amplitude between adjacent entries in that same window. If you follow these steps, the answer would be 37.5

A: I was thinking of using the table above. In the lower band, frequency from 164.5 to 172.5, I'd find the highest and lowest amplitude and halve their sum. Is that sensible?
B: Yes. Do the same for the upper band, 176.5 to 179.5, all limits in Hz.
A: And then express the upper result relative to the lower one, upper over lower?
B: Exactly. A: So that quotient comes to 1.06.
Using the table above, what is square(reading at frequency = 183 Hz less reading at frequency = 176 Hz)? 34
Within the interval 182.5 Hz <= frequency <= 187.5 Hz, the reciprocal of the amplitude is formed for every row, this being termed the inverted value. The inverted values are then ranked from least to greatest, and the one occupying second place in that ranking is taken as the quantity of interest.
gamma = 0.0221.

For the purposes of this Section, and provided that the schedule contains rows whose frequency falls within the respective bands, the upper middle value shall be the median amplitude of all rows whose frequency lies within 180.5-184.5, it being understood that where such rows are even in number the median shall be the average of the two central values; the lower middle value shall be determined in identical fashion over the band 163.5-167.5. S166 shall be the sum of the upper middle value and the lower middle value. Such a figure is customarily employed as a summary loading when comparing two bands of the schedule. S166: 78.4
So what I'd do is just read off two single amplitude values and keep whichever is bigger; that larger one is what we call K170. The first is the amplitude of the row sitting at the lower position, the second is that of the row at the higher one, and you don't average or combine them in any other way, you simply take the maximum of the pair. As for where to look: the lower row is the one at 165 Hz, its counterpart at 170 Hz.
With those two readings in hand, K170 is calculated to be 36.8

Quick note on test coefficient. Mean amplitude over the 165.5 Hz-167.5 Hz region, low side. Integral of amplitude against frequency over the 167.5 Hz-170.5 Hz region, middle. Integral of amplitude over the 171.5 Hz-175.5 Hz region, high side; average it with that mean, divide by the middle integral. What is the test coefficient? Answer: 0.84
